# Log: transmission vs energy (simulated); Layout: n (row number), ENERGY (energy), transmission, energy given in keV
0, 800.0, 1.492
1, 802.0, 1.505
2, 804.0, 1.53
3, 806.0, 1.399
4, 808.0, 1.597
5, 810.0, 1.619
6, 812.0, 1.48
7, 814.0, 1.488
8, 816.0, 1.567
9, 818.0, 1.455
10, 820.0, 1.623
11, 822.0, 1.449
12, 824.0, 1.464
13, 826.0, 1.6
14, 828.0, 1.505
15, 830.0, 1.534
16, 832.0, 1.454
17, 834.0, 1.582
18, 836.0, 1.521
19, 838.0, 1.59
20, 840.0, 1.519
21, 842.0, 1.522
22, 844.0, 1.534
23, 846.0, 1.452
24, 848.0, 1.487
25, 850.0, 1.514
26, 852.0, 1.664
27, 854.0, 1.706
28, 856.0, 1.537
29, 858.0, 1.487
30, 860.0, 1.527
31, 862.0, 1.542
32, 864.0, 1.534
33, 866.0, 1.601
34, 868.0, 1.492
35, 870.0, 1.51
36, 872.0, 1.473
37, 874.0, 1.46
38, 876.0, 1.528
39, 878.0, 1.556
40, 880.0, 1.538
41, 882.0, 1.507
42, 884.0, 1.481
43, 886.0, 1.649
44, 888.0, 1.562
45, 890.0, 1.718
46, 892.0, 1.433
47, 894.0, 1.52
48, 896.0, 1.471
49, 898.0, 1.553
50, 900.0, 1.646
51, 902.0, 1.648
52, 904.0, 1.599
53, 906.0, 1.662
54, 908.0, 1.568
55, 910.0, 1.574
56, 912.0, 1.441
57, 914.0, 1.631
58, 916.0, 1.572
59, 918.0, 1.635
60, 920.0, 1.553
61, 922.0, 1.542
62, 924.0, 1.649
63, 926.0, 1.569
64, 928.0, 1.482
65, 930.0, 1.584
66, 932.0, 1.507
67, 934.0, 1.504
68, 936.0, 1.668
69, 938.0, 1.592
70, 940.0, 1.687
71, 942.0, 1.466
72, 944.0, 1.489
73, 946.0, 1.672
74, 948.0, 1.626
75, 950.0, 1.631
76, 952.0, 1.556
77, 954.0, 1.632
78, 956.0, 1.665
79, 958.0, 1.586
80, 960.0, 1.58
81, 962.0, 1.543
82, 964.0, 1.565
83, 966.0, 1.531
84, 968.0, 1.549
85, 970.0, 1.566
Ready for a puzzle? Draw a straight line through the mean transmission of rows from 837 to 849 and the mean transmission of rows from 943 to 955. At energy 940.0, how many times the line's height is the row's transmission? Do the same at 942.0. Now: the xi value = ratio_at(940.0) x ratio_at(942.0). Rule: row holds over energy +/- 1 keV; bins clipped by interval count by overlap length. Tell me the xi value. 0.973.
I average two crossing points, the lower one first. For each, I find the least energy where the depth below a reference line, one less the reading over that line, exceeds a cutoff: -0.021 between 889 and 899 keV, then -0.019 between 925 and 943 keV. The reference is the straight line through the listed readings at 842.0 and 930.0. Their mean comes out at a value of 909 keV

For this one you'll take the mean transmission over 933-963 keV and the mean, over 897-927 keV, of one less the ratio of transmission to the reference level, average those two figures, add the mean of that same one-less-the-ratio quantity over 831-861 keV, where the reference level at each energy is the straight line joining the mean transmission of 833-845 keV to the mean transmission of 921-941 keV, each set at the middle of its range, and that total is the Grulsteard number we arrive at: 0.796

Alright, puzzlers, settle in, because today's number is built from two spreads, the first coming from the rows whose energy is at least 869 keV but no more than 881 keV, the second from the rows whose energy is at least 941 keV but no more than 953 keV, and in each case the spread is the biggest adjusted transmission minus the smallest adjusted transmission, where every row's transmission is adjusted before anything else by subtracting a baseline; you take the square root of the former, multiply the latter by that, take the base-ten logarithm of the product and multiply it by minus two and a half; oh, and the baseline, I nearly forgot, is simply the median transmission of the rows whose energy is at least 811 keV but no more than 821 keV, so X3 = 3.0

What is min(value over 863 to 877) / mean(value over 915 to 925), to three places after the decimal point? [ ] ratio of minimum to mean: 0.918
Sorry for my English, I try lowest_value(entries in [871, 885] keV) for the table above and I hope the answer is 1.46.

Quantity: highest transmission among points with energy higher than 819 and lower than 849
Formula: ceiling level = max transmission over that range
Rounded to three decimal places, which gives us 1.623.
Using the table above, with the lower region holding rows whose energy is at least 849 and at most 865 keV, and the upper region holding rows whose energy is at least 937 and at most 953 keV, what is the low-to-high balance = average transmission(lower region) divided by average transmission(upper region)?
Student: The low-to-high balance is 0.98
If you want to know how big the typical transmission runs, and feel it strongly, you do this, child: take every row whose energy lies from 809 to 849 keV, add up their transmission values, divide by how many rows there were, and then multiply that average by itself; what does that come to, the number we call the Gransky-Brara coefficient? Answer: 2.32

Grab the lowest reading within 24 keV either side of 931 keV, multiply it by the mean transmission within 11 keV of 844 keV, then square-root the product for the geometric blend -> 1.50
